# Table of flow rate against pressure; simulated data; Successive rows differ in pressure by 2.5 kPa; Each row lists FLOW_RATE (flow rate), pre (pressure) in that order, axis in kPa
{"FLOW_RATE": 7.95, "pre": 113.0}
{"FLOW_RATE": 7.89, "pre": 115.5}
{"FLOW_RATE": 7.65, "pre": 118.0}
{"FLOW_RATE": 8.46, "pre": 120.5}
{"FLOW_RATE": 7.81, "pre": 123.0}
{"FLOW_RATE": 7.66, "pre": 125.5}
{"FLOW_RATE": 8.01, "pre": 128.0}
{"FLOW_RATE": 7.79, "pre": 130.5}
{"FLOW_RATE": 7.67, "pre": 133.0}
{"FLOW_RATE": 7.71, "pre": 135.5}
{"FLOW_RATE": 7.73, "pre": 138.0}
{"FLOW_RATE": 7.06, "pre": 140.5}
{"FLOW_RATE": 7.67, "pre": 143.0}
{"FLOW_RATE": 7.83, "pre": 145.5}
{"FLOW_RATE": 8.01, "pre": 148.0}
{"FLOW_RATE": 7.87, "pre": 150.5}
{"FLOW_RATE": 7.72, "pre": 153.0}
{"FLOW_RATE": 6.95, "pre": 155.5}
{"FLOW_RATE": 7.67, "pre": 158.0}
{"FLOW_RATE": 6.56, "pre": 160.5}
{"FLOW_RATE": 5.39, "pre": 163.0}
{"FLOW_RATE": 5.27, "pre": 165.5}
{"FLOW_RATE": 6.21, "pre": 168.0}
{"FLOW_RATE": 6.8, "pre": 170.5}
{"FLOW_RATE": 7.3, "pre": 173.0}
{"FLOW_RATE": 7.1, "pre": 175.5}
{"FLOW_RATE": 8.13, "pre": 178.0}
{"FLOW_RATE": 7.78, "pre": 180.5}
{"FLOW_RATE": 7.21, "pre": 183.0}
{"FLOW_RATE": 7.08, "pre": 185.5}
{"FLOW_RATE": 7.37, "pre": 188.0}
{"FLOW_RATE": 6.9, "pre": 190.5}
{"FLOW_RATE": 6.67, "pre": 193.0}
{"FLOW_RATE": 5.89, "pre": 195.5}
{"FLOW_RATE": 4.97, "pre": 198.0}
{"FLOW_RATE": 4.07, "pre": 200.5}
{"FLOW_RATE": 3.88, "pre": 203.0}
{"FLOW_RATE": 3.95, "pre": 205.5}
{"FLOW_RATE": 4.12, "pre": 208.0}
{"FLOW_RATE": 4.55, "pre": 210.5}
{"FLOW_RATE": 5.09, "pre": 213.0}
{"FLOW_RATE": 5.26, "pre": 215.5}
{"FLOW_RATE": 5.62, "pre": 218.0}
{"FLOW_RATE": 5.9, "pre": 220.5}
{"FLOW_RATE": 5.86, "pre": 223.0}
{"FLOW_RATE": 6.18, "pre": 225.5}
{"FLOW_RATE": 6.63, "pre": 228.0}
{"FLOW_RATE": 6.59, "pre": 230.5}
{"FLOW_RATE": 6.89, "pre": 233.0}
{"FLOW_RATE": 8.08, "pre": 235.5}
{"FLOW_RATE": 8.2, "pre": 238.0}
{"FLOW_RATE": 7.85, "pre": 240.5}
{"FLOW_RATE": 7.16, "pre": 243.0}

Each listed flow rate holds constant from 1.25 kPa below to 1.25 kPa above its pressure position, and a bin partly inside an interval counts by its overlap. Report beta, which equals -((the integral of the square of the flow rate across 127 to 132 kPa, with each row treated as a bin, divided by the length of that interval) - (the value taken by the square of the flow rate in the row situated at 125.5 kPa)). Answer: -3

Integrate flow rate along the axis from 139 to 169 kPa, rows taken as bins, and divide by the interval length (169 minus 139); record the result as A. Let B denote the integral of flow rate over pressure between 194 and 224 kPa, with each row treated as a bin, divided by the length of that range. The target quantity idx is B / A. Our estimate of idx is 0.7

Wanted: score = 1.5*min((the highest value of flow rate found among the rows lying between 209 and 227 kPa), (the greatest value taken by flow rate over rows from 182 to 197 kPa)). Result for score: 9.3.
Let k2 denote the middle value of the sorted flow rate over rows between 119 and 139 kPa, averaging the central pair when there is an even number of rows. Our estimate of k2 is 7.8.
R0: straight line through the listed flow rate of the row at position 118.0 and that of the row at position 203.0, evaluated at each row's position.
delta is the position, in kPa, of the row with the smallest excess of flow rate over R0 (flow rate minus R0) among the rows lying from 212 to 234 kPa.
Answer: 213.0 kPa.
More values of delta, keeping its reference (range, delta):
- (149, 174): 165.5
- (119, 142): 125.5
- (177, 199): 198.0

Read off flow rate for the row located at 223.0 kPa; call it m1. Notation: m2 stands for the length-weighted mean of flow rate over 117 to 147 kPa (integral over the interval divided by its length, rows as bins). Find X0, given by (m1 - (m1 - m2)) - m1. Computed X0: 1.9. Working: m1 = 5.86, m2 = 7.76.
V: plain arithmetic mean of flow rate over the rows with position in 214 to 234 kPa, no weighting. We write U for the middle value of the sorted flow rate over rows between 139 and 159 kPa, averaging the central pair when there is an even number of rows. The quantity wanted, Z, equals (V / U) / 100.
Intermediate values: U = 7.7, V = 6.1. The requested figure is 0.0079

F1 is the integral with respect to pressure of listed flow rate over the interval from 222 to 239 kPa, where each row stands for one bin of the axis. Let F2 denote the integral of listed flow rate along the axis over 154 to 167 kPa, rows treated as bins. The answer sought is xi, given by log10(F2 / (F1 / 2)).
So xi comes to 0.15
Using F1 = 118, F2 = 83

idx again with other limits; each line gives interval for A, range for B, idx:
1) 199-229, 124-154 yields 1.5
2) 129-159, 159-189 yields 0.9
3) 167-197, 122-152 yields 1.1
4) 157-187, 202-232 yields 0.8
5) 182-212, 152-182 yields 1.2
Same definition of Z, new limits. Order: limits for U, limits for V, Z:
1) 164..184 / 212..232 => 0.0082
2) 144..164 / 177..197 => 0.0093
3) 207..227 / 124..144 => 0.0141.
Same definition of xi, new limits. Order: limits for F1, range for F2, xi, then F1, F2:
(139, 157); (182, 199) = 0.22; 137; 112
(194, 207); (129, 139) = 0.41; 60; 77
